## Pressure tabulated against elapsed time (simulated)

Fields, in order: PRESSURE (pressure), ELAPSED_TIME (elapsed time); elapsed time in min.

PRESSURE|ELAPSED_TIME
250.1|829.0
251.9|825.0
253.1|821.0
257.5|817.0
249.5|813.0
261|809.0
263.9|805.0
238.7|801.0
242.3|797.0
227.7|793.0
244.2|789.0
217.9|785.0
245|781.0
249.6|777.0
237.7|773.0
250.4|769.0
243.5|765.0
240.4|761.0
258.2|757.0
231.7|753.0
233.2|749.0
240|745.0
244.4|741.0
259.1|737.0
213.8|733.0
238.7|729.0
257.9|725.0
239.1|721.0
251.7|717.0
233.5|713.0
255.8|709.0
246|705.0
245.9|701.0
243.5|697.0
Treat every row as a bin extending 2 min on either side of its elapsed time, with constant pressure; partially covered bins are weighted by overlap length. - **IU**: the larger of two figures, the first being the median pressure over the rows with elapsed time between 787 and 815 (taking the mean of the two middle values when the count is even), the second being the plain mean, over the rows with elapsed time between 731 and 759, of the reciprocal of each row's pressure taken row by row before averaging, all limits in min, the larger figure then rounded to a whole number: 244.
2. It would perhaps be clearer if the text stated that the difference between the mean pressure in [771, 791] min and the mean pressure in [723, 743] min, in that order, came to -4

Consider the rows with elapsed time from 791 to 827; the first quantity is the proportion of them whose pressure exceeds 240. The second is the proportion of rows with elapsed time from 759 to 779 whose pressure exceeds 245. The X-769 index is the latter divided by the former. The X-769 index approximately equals 0.51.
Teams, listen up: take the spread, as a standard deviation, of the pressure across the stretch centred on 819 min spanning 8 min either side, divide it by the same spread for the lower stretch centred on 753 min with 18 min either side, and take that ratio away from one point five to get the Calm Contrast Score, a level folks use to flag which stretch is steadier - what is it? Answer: 1.2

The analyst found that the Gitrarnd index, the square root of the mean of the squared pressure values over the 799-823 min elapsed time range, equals 254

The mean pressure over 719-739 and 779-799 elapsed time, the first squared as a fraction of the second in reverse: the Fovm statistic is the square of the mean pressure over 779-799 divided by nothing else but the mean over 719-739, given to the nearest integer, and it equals 229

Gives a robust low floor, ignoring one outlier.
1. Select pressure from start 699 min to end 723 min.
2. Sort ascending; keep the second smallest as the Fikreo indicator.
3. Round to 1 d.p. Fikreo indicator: 239.1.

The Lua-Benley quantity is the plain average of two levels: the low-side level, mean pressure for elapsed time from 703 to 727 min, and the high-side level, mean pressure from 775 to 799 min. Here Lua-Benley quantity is 243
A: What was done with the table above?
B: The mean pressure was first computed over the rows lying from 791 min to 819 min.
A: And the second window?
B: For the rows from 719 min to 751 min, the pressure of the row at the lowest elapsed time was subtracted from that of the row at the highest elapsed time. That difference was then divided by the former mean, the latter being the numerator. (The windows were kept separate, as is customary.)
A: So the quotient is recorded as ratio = -0.024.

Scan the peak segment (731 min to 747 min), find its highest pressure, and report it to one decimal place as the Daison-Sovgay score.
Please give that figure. 259.1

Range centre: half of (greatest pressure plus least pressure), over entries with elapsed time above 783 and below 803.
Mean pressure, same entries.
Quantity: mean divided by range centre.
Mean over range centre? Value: 1.01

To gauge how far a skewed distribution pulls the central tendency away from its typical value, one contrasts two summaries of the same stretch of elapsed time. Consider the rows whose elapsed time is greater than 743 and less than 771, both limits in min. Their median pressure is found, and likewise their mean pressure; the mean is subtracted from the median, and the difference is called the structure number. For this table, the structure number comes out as -2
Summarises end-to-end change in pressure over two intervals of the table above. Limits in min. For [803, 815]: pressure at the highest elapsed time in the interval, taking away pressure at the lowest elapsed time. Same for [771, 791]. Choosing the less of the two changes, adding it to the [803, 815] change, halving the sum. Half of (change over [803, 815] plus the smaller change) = -14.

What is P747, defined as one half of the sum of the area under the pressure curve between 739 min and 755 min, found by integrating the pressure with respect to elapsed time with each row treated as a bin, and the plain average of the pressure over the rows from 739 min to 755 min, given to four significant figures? 2017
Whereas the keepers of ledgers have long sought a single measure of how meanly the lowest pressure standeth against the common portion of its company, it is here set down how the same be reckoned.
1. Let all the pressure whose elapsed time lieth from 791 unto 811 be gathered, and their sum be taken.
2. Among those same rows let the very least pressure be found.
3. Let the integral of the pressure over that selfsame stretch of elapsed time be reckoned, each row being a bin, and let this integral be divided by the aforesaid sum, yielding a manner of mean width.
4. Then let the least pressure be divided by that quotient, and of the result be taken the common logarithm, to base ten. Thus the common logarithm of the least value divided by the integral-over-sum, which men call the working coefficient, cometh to 1.755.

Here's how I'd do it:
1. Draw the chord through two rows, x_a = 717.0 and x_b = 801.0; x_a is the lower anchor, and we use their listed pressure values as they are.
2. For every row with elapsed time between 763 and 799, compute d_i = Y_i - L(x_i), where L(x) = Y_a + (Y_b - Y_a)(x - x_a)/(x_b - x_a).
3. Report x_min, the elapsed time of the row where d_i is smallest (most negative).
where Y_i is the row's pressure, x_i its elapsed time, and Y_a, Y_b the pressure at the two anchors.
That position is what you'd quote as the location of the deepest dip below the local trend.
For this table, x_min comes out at 785.0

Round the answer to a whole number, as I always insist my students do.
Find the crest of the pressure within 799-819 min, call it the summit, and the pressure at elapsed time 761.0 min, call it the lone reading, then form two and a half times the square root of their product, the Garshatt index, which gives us 630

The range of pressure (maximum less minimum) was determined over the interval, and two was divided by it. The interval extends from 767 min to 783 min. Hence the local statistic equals 0.16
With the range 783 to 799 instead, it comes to 0.08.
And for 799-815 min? 0.08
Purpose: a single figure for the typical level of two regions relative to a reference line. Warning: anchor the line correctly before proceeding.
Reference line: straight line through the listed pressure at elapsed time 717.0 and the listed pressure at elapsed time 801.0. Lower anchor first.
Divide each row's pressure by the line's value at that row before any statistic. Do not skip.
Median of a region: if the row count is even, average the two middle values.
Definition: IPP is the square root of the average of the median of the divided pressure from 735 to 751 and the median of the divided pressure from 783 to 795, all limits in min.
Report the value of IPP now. 0.982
